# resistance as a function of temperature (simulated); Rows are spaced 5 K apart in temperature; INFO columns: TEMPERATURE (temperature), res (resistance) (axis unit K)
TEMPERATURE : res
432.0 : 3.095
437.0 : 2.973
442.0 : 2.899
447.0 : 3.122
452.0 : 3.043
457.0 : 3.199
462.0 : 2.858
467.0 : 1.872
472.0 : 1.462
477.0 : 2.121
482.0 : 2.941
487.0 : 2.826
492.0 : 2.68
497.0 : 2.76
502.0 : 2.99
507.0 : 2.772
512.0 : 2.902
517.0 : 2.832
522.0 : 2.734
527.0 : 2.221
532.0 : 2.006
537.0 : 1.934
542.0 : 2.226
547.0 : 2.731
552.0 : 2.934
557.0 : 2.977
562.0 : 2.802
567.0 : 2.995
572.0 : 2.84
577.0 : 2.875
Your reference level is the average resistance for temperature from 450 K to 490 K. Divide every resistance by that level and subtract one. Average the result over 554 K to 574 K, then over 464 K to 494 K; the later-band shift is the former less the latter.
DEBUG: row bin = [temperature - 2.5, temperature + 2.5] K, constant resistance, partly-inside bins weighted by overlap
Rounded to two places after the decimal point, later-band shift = 0.23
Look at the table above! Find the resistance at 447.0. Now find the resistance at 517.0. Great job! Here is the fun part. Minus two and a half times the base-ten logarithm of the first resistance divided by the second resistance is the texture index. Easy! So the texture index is -0.11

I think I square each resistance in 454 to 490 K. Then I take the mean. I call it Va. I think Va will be 6.5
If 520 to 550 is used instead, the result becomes 5.4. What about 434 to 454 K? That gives 9.1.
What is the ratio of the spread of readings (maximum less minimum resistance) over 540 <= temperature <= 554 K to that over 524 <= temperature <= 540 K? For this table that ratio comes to 2.5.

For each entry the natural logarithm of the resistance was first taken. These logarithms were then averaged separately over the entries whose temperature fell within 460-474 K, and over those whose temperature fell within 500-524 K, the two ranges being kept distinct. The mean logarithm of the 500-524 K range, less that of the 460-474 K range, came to 0.36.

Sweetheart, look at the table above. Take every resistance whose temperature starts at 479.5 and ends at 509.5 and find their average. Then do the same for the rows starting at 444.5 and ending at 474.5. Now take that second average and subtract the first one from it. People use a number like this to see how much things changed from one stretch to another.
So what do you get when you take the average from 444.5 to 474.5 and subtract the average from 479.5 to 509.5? -0.24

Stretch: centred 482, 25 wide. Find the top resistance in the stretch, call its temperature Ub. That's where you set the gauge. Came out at 482.0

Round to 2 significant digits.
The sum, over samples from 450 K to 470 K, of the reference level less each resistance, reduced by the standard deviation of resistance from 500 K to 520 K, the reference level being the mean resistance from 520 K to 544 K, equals -2.2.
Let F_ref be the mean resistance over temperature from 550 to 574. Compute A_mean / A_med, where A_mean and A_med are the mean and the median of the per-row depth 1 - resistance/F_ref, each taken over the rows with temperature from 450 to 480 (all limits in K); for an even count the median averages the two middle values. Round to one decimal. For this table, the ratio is 1.2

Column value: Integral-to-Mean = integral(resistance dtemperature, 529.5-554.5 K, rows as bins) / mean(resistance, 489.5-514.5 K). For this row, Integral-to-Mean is 21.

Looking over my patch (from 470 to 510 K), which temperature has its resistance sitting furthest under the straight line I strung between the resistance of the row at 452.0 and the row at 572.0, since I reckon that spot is 472.0 K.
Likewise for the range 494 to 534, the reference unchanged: 532.0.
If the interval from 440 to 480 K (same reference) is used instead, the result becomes 472.0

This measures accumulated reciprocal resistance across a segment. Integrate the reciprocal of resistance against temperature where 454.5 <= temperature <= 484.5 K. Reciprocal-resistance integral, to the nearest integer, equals 13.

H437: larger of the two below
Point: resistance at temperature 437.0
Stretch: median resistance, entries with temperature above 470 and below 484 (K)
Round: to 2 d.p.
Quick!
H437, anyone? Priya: 2.97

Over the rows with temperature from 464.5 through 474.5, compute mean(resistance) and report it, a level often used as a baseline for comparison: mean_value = 1.7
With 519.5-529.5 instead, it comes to 2.5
